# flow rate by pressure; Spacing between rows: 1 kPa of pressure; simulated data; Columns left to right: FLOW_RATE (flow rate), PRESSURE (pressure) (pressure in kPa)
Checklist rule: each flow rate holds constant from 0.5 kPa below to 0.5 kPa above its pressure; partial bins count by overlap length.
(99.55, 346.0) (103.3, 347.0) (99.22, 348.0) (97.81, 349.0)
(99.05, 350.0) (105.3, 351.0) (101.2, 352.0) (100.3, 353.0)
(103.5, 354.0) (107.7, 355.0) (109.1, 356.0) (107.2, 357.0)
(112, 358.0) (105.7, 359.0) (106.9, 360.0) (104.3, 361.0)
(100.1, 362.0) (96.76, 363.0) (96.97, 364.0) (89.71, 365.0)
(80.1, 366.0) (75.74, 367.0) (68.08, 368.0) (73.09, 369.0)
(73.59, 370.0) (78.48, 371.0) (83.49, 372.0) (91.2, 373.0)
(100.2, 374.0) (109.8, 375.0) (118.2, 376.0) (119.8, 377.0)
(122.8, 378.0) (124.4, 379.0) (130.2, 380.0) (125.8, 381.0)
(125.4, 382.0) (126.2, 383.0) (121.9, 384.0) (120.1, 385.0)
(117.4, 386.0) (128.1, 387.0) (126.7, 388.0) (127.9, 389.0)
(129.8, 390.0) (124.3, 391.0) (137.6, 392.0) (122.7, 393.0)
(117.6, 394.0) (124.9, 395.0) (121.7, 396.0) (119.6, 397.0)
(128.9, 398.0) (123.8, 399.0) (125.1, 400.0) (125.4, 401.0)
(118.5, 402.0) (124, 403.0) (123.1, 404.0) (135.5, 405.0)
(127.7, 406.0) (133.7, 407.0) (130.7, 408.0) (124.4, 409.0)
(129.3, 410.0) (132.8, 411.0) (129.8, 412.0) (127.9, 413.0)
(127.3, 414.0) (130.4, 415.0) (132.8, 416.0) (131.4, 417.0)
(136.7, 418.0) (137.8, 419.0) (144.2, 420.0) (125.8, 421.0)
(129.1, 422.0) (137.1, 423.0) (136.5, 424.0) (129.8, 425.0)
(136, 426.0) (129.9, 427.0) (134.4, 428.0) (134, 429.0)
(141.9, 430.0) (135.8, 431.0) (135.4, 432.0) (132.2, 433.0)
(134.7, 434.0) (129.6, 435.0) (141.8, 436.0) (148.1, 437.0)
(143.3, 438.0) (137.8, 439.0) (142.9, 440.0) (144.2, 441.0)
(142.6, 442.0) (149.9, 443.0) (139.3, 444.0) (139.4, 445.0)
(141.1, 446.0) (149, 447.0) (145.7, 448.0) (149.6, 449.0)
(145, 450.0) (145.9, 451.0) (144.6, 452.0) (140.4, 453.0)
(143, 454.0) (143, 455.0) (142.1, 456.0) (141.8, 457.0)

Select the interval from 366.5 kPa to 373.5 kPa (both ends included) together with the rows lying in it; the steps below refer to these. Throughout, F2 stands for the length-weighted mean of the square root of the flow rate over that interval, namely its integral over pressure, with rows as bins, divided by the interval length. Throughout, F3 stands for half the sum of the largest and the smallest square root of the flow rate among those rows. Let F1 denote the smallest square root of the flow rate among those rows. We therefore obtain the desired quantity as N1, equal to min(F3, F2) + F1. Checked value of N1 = 17.1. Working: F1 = 8.3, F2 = 8.8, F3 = 8.9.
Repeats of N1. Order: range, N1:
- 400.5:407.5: 22.1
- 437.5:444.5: 23.7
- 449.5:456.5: 23.8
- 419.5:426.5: 22.8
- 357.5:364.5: 20.0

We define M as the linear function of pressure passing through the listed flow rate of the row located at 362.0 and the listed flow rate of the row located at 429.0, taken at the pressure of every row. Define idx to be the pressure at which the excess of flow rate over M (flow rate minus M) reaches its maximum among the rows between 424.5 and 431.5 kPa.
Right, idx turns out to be 430.0 kPa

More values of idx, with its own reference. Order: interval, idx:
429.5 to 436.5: 430.0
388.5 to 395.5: 392.0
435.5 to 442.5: 437.0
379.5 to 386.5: 380.0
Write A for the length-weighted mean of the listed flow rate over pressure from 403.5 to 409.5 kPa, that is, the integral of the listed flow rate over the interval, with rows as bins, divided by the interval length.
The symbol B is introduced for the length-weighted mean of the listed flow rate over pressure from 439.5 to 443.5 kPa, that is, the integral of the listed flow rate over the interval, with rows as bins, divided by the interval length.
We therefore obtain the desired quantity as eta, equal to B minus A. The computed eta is 16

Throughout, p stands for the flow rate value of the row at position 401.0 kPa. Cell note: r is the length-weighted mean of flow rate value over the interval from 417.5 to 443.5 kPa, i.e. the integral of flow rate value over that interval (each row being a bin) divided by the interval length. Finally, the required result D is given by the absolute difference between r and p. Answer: 12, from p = 125.4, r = 137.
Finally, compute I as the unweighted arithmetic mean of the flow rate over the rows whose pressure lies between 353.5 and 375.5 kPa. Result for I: 94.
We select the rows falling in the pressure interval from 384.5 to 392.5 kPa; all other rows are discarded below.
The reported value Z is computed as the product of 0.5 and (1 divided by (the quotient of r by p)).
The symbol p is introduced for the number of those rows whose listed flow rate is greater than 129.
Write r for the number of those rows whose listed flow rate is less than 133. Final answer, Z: 0.14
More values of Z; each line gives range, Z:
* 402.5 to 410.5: 0.33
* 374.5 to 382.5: 0.06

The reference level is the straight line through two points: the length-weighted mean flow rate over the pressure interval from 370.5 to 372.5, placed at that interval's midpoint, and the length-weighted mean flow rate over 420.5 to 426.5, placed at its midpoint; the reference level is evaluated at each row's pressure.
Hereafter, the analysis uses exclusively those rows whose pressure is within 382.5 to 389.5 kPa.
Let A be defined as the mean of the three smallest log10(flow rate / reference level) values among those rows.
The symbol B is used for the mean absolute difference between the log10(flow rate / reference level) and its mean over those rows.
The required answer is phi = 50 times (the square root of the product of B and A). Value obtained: 1.6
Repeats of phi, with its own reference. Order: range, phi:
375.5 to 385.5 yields 1.9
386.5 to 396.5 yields 2.0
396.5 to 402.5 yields 1.1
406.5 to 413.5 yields 0.8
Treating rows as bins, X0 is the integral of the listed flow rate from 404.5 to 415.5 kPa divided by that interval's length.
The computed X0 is 130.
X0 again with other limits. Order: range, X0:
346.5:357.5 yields 103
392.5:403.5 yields 123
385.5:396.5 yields 125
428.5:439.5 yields 138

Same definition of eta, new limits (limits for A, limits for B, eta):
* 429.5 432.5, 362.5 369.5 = -55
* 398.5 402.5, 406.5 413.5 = 7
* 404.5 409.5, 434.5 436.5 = 5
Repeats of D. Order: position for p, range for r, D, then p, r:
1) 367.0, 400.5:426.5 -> 55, 75.74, 131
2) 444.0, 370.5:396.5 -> 21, 139.3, 118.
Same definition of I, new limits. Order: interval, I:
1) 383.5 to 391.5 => 125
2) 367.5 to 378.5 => 94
